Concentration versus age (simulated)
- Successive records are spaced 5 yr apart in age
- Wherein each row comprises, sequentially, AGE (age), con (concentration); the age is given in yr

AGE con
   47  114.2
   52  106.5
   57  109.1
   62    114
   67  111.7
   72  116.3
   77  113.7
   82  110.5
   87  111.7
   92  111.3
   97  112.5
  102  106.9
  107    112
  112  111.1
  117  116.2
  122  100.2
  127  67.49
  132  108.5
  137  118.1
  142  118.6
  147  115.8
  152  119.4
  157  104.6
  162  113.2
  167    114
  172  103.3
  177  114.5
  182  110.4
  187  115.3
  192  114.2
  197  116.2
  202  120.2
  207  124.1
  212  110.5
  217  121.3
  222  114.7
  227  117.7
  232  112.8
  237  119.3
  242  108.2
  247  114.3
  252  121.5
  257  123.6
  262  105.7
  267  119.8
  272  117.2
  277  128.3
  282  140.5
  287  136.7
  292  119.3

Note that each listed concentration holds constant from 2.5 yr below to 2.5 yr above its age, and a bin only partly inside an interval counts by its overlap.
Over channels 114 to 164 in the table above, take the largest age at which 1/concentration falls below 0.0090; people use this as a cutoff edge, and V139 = 162 yr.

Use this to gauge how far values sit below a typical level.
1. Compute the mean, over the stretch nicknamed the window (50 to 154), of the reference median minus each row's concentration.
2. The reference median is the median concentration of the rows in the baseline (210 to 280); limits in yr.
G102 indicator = 7.4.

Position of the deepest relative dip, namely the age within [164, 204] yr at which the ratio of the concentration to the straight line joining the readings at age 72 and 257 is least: 172 yr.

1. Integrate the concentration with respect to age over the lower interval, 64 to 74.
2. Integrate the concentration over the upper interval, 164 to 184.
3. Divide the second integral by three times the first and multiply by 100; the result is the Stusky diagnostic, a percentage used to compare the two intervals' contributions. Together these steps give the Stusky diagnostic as 65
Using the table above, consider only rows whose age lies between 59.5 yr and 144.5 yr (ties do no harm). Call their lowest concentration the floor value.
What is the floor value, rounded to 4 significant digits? 67.49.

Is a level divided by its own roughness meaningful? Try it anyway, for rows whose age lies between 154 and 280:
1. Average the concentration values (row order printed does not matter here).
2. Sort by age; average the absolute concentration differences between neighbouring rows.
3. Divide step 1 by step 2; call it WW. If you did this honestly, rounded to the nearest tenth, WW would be 16.4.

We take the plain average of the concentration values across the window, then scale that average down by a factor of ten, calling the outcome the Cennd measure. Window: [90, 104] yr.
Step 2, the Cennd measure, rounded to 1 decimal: 11.0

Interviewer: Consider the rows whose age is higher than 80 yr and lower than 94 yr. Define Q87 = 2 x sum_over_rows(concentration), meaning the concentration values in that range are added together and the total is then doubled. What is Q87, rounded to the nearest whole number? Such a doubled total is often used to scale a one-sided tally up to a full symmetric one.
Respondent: 667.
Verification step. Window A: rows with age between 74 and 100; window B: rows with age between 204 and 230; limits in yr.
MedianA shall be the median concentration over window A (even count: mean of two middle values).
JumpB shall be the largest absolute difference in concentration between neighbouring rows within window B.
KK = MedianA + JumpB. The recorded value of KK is 125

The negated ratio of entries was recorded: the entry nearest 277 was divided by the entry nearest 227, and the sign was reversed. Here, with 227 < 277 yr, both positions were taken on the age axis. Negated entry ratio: -1.09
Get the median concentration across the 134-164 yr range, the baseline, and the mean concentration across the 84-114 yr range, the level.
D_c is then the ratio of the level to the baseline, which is 0.948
